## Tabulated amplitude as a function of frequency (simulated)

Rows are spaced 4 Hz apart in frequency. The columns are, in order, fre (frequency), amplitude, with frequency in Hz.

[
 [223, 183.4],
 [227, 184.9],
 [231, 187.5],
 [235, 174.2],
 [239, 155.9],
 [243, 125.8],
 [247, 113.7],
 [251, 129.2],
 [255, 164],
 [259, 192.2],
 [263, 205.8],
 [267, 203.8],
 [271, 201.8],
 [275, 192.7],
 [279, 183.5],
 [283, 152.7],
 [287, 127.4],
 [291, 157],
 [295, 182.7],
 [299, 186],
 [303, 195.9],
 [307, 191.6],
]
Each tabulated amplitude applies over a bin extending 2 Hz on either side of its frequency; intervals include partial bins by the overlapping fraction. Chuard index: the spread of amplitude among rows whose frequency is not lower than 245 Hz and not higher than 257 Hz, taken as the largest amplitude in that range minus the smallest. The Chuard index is 50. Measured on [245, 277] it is 92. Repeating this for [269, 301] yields 74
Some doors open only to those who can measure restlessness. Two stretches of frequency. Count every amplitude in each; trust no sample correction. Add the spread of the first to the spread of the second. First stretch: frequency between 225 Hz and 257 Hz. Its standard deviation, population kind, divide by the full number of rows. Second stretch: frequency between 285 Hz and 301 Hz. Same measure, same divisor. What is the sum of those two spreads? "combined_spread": 50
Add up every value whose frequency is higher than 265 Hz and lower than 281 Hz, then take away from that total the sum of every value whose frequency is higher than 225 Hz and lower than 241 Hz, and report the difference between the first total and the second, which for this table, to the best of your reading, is 79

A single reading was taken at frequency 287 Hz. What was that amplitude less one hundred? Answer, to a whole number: 27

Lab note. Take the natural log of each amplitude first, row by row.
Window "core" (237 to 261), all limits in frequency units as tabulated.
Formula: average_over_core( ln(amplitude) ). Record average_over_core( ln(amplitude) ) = 4.97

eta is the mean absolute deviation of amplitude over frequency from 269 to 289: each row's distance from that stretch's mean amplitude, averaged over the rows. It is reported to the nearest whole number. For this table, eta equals 25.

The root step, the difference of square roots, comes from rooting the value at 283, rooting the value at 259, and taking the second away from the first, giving -1.5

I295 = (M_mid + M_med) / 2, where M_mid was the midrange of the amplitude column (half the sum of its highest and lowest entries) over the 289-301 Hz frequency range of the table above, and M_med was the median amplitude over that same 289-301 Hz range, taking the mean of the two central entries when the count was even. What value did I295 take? 177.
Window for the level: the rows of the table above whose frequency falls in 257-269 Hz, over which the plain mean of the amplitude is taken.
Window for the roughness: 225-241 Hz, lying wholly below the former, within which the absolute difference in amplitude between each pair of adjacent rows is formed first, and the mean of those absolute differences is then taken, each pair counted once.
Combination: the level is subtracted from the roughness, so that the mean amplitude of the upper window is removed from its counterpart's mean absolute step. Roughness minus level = -189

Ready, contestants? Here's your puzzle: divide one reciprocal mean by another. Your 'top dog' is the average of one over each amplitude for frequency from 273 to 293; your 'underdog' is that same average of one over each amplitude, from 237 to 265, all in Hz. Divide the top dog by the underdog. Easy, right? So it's 0.93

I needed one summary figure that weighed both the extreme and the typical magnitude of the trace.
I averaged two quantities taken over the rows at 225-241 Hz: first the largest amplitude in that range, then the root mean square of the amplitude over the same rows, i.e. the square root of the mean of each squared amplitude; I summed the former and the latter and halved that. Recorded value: 181.8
